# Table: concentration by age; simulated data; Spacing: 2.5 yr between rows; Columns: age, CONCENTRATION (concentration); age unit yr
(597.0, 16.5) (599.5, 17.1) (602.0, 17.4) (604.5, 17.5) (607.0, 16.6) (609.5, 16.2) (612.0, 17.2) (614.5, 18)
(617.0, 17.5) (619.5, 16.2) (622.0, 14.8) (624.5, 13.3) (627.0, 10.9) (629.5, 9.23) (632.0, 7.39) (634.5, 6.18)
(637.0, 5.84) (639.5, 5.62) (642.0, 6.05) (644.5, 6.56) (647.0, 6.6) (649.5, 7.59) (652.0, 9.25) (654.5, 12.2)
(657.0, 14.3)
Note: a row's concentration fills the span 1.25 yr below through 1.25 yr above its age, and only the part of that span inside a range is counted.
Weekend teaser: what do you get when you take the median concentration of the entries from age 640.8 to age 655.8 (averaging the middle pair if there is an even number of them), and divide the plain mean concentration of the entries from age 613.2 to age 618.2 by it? 2.5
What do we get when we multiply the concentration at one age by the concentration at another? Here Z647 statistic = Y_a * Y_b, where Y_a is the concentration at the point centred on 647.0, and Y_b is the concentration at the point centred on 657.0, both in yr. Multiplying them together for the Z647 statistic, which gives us 94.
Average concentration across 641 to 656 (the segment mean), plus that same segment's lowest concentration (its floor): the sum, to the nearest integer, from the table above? 14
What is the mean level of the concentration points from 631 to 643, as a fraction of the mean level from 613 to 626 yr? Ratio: 0.39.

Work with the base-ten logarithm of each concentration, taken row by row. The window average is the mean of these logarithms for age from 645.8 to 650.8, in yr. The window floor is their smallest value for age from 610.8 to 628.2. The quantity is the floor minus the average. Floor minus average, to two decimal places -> 0.19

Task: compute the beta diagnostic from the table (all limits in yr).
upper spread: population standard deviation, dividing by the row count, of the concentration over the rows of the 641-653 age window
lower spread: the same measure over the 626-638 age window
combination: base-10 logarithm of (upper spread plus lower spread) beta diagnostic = 0.484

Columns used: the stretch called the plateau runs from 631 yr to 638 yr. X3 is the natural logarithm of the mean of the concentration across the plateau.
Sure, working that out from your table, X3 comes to 1.9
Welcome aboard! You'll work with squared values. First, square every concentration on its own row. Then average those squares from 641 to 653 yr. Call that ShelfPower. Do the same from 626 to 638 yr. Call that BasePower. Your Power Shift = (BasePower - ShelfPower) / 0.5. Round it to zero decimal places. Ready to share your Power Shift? 26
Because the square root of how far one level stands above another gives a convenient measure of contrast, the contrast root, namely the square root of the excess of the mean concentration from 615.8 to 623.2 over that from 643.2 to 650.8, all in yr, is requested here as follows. 3.0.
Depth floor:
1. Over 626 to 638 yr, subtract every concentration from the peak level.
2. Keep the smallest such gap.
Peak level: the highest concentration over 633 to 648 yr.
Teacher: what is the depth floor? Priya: -4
